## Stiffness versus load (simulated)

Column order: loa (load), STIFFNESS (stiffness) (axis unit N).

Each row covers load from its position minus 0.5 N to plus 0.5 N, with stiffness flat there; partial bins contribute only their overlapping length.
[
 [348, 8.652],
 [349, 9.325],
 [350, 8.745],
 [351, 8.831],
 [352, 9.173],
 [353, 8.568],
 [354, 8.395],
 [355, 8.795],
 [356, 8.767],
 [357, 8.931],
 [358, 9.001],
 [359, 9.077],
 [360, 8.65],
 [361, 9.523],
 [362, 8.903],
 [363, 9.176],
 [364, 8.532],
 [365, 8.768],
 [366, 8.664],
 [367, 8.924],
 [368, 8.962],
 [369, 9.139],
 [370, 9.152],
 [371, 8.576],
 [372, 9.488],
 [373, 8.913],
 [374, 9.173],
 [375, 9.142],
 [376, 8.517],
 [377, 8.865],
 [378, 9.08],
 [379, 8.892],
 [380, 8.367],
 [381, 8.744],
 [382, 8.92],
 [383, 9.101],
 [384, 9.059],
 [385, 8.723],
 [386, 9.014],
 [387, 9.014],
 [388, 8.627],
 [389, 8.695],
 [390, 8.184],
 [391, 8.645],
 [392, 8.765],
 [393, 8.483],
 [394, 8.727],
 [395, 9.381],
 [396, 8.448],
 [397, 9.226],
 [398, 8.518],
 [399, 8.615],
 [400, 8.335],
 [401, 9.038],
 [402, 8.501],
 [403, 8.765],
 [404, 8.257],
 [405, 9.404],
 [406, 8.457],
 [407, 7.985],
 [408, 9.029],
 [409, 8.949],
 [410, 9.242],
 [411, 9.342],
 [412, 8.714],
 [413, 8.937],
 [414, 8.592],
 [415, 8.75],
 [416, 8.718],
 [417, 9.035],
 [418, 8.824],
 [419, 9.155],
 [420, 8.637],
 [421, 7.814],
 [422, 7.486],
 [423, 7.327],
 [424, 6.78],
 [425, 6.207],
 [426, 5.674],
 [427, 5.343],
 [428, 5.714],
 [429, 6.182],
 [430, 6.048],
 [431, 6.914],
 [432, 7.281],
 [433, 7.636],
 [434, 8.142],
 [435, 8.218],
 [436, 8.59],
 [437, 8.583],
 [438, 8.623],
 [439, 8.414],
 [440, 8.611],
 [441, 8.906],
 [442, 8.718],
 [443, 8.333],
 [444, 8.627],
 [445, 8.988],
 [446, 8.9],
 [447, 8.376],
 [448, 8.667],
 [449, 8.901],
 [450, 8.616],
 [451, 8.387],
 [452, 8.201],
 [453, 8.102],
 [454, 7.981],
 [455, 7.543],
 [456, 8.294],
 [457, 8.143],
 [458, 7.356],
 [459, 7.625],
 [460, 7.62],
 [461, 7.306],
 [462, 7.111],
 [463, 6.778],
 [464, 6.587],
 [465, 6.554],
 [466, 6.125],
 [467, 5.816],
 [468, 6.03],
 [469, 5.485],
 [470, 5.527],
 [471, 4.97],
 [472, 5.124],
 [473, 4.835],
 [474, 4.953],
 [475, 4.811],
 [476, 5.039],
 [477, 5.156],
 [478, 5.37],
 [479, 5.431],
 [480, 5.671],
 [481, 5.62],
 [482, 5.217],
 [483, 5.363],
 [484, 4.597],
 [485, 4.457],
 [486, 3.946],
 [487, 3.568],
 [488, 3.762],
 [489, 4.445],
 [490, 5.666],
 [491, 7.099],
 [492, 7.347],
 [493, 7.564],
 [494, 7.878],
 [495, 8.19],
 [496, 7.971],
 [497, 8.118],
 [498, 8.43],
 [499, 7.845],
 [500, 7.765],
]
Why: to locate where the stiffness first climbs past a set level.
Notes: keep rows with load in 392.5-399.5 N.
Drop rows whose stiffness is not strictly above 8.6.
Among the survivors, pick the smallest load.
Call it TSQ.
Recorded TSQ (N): 394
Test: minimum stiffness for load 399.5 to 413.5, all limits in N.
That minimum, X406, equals 7.985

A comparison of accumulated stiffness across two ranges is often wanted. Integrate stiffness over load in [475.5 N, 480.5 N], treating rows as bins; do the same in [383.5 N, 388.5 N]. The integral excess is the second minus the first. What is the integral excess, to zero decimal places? 18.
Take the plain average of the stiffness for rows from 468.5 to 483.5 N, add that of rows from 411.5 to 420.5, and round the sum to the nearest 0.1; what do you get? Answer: 14.1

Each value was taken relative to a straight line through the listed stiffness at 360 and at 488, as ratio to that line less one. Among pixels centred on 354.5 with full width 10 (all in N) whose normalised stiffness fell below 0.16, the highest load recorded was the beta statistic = 359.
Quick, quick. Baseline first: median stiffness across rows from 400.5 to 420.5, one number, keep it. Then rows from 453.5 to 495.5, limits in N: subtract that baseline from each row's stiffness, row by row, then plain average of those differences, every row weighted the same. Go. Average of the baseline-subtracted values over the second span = -2.7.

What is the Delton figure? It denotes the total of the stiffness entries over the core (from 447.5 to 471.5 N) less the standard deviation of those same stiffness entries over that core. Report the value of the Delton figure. 173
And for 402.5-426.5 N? 199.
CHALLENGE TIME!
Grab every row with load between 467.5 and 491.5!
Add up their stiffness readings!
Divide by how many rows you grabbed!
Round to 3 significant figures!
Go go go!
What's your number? 5.09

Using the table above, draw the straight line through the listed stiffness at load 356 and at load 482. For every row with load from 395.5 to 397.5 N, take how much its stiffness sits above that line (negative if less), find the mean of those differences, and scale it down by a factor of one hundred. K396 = 0.012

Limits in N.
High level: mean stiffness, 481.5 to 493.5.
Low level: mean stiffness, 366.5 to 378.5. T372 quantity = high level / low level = 0.58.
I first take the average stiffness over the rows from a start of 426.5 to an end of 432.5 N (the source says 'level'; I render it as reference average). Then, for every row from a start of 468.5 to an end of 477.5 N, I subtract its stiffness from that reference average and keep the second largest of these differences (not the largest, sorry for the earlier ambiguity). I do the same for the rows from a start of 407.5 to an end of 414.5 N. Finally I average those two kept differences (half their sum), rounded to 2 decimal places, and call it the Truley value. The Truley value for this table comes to -0.53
